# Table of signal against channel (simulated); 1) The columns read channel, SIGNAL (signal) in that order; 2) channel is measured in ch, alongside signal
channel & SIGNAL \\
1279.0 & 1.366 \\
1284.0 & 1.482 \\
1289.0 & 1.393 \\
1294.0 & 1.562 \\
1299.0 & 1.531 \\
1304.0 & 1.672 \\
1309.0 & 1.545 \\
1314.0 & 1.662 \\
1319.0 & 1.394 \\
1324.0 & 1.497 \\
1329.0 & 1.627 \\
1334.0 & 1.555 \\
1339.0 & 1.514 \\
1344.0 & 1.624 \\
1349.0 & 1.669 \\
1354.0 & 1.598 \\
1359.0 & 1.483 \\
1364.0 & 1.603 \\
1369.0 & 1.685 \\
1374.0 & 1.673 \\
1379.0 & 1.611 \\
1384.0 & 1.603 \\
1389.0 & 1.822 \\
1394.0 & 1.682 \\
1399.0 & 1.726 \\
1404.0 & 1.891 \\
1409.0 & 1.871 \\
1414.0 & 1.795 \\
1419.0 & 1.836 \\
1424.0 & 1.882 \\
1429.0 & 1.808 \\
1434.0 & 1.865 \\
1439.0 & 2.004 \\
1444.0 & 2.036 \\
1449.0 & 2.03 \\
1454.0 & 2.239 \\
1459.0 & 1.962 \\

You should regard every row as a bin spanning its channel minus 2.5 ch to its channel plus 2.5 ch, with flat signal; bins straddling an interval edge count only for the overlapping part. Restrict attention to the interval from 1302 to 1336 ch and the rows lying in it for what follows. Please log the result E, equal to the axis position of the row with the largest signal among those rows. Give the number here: 1304.0 ch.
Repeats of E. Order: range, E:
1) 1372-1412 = 1404.0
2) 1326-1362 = 1349.0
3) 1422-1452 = 1444.0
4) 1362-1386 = 1369.0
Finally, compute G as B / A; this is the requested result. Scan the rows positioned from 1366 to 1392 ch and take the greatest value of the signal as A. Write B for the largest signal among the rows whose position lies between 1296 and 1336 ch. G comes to 0.92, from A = 1.822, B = 1.672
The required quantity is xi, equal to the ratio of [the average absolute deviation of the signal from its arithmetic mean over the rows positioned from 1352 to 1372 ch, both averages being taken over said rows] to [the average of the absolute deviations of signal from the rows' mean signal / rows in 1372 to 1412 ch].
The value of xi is 0.58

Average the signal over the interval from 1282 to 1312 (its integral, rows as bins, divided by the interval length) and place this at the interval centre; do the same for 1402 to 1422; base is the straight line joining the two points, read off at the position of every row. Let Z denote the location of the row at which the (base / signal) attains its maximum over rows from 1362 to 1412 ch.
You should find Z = 1384.0 ch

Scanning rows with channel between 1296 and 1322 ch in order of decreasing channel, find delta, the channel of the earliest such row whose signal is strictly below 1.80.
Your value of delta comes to 1319.0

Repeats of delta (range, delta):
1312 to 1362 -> 1359.0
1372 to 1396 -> 1394.0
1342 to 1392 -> 1384.0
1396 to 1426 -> 1414.0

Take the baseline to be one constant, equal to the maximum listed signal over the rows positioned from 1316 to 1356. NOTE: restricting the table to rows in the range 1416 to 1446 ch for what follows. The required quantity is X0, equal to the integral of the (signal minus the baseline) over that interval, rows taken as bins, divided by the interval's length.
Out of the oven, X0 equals 0.23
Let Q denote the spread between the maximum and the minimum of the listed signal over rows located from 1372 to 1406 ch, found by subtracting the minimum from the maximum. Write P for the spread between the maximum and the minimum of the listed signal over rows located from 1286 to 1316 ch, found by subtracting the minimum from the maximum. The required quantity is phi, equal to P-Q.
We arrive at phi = -0.01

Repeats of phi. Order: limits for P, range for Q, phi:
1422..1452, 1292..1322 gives -0.05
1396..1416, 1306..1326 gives -0.10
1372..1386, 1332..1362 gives -0.12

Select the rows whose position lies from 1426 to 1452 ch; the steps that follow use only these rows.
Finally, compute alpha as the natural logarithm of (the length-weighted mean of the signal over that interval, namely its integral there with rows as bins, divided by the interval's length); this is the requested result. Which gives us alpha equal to 0.67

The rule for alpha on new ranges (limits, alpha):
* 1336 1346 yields 0.45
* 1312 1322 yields 0.42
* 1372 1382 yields 0.49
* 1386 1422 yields 0.59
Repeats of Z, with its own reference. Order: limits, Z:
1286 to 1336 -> 1319.0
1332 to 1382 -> 1359.0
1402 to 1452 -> 1429.0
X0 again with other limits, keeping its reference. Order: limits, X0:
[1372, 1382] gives -0.03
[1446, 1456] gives 0.46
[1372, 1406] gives 0.04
